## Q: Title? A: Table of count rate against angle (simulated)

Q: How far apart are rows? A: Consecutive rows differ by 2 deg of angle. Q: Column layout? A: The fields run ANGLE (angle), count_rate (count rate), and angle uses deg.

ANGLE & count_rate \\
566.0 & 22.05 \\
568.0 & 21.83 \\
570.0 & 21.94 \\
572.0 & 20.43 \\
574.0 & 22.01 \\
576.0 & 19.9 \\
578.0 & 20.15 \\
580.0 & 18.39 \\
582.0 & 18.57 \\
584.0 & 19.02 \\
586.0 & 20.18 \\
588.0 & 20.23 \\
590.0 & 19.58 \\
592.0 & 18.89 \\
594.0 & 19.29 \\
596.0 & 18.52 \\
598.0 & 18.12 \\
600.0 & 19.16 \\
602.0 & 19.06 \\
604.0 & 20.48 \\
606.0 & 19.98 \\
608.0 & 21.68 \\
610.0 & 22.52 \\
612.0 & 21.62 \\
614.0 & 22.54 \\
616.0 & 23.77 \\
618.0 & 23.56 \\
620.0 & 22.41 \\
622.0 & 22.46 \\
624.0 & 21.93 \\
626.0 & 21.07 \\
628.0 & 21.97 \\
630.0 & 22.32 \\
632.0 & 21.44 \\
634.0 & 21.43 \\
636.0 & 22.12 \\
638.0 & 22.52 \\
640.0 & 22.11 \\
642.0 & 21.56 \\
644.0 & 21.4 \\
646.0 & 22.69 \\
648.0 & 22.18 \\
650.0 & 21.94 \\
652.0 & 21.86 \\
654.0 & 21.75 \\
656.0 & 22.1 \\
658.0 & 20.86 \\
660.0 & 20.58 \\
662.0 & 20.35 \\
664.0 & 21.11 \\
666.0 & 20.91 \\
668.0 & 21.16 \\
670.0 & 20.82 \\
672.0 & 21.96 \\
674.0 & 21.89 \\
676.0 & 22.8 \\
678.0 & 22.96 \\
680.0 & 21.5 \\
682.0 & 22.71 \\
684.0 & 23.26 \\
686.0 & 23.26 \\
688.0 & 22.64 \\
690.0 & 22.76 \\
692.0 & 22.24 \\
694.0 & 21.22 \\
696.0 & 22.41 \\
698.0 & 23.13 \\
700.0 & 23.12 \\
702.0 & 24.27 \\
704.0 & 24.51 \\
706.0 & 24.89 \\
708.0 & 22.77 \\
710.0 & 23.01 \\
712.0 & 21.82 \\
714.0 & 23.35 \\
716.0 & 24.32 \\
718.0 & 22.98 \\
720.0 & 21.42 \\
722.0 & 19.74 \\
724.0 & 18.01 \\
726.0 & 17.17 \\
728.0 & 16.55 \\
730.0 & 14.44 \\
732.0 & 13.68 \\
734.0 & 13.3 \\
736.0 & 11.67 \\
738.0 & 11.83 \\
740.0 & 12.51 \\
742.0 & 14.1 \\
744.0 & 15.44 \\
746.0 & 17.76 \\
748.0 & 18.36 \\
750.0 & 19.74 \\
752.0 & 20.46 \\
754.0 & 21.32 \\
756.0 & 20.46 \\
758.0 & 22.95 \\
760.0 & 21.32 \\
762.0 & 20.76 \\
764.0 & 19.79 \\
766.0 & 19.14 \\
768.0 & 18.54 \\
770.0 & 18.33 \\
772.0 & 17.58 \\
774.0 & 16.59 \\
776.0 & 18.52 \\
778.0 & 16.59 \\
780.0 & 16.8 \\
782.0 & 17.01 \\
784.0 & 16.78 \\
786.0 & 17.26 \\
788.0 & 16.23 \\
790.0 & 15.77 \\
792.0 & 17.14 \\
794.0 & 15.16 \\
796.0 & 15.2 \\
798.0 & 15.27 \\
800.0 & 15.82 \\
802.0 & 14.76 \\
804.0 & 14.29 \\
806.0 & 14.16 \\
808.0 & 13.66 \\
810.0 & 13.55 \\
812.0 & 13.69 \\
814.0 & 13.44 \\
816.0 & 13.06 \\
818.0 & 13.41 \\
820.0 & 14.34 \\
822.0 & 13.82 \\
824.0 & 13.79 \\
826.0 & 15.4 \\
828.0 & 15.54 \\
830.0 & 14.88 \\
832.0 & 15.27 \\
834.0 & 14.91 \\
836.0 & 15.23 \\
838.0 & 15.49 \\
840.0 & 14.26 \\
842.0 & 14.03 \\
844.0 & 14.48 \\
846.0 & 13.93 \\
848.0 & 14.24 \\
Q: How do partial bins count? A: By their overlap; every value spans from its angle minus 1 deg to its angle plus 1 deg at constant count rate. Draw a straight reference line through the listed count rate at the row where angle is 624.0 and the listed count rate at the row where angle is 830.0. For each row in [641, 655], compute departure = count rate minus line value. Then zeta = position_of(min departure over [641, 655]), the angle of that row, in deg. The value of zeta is 644.0 deg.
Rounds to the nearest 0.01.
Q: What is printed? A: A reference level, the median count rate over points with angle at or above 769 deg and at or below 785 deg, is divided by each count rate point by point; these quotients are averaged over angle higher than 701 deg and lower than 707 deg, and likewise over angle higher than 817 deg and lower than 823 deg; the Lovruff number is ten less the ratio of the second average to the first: 8.23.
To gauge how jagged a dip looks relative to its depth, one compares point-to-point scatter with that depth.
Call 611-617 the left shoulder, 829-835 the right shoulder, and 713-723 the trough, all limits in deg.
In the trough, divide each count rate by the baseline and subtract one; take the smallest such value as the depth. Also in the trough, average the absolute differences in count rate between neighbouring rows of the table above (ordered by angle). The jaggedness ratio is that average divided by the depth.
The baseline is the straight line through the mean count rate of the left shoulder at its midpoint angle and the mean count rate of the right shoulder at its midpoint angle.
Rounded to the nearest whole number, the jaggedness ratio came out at 30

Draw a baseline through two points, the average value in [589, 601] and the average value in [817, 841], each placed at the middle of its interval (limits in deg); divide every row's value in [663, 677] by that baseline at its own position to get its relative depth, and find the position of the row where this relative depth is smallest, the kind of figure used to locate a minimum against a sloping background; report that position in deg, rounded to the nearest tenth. 670.0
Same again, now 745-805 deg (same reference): 804.0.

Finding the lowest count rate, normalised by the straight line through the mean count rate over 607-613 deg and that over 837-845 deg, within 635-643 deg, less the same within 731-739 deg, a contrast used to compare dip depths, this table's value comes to 0.4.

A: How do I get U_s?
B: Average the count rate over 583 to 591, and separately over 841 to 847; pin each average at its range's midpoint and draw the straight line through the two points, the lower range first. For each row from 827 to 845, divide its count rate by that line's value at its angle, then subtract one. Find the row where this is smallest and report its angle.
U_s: 842.0 deg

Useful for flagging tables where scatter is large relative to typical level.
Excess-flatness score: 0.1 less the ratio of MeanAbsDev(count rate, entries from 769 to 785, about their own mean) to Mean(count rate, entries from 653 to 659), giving 0.070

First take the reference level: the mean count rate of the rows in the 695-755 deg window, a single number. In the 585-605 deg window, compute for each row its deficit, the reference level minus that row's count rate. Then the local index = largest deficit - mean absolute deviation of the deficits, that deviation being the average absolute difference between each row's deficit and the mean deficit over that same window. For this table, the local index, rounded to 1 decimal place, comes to 0.5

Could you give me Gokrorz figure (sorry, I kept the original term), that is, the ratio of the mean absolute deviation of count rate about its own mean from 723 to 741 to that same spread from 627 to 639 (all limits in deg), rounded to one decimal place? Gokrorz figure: 5.5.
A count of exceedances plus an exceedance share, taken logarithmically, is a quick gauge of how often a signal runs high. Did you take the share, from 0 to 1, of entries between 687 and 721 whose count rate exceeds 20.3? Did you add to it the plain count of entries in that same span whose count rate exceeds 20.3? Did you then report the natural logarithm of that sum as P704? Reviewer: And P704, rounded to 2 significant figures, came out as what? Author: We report 2.9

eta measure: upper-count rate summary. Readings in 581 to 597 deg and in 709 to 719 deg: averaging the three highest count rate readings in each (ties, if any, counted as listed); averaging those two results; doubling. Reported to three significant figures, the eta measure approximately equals 43.6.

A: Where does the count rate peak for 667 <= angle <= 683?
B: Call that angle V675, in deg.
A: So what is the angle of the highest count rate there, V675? 678.0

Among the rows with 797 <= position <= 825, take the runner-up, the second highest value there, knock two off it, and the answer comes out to 13.3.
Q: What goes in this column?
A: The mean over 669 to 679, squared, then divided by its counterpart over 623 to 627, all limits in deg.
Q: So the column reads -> 23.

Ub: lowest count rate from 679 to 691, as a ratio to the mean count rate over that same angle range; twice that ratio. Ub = 1.90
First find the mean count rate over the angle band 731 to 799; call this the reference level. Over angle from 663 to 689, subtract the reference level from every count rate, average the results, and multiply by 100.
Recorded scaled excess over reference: 492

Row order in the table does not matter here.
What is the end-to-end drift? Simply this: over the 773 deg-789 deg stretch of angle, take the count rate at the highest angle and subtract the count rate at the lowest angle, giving 0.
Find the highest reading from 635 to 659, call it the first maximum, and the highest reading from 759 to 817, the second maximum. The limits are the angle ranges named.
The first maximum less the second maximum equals 1.4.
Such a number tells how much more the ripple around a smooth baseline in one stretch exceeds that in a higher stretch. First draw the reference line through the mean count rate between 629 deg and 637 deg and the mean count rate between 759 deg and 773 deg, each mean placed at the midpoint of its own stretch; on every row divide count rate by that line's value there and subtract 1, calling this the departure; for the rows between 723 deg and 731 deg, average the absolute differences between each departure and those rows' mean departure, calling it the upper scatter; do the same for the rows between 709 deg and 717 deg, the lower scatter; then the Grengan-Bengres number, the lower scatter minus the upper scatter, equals -0.014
